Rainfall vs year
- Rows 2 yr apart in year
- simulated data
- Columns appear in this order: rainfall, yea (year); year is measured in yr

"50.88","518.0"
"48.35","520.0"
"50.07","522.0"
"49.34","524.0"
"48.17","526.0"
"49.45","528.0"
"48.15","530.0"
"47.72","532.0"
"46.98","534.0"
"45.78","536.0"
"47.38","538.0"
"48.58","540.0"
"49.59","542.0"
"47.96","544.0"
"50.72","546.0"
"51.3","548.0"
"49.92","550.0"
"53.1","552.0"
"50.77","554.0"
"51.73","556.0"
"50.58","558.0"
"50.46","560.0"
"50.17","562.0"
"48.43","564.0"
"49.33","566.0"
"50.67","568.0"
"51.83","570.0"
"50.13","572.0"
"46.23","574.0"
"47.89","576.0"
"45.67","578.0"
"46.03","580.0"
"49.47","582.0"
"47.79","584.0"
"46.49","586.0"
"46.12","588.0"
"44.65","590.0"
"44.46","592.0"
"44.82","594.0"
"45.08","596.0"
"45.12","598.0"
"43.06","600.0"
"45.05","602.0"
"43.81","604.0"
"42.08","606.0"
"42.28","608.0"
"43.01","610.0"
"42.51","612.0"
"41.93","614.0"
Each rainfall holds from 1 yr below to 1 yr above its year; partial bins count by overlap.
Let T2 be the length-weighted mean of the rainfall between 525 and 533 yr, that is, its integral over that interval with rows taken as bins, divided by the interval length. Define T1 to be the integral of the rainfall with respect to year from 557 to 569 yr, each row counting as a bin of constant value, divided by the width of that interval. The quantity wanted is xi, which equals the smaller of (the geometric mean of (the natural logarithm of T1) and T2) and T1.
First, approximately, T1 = 49.9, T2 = 48.4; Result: 13.8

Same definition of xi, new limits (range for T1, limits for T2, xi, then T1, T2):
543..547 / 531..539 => 13.5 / 49.3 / 47.0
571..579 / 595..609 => 13.0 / 47.5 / 43.8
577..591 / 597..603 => 13.1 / 46.6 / 44.4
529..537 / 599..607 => 12.9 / 47.2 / 43.5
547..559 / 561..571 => 14.0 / 51.2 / 50.1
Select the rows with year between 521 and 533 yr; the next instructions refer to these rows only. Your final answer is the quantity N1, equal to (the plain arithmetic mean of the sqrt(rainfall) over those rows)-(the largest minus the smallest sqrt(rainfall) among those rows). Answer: 6.82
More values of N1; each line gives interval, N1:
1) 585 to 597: 6.58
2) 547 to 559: 6.94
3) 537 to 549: 6.74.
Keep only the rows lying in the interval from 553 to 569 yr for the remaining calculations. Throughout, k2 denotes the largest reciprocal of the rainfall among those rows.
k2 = 0.0206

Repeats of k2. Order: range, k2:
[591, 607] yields 0.0238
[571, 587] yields 0.0219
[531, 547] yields 0.0218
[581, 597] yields 0.0225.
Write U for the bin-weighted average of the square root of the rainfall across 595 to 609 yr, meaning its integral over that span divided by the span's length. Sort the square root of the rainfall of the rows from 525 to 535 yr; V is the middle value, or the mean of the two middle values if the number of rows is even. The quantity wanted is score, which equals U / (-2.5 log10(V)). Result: -3.15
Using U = 6.62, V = 6.9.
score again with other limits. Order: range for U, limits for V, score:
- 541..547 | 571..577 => -3.35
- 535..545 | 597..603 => -3.35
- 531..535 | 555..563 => -3.23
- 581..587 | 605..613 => -3.40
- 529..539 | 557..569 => -3.23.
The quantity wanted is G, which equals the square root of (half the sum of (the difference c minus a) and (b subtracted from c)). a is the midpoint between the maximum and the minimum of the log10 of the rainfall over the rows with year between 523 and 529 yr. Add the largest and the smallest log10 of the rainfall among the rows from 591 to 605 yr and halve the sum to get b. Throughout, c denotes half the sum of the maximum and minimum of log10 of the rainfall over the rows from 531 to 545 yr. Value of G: 0.108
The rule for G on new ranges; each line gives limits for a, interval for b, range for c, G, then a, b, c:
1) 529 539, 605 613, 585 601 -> 0.022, 1.67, 1.63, 1.65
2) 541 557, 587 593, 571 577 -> 0.055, 1.70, 1.66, 1.68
